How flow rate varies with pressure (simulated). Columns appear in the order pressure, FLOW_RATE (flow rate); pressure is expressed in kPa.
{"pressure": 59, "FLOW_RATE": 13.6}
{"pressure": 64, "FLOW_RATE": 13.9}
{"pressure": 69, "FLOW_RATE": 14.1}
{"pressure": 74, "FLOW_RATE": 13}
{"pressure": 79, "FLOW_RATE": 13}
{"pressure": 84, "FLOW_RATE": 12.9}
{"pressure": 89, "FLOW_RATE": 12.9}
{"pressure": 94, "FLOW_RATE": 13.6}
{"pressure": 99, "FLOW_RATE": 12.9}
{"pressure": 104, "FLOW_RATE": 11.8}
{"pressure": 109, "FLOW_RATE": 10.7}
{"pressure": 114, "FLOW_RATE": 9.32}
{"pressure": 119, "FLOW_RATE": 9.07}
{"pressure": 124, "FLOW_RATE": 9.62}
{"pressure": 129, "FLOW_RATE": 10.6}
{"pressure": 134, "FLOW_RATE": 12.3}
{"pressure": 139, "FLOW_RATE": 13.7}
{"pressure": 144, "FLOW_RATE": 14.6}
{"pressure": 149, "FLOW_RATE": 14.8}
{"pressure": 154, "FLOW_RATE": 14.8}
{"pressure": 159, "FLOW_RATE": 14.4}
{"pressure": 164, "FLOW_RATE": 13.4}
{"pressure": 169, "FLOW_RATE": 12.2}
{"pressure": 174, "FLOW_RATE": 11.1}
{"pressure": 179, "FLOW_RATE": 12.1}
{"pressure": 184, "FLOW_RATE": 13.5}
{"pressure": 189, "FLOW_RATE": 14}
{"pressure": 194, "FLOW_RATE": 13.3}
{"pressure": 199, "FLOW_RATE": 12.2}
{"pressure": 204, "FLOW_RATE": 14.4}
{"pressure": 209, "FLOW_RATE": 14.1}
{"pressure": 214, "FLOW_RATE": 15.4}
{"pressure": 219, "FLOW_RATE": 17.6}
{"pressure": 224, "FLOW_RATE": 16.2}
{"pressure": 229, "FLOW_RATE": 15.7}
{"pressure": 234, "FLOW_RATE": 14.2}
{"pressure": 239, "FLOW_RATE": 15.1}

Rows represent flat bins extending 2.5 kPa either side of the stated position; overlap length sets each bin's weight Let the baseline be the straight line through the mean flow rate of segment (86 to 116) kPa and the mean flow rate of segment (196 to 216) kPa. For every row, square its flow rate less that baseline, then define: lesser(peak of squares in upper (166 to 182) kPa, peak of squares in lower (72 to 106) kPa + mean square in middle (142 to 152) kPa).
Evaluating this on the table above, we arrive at 5.1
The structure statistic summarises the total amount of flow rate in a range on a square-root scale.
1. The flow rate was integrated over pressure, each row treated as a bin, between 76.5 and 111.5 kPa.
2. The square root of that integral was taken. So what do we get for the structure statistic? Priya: 21.0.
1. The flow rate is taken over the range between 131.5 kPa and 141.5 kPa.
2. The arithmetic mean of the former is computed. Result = 13.0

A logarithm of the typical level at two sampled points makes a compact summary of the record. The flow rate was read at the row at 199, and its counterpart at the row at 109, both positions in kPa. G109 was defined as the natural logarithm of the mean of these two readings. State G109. 2.44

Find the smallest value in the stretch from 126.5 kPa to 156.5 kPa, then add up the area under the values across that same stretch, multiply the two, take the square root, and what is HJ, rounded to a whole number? 65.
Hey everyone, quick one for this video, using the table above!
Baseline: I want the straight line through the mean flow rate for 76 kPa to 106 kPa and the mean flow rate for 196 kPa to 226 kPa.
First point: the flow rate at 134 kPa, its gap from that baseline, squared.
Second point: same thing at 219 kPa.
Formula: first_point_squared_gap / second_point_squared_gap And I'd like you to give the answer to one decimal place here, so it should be 0.3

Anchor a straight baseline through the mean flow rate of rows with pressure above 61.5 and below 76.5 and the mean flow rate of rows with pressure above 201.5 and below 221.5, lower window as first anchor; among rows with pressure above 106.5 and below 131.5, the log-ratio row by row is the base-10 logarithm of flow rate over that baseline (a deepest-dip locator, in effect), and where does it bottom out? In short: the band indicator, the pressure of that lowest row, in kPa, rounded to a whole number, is 119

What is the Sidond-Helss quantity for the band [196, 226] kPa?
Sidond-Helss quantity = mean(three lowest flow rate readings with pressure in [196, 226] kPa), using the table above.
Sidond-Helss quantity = 13.6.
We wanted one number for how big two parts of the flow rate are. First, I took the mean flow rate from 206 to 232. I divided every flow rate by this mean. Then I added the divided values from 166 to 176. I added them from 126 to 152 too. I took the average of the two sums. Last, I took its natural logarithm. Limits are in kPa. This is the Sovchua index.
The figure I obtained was 1.04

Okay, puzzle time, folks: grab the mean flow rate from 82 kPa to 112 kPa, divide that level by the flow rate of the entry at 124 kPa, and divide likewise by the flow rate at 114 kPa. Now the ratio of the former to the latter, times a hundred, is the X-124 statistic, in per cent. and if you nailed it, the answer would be 97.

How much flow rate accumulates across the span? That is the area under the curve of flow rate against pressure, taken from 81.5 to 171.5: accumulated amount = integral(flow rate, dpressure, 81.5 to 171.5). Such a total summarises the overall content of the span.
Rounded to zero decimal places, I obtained 1118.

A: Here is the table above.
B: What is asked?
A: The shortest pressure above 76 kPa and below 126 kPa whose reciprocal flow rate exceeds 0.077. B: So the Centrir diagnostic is 84 kPa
